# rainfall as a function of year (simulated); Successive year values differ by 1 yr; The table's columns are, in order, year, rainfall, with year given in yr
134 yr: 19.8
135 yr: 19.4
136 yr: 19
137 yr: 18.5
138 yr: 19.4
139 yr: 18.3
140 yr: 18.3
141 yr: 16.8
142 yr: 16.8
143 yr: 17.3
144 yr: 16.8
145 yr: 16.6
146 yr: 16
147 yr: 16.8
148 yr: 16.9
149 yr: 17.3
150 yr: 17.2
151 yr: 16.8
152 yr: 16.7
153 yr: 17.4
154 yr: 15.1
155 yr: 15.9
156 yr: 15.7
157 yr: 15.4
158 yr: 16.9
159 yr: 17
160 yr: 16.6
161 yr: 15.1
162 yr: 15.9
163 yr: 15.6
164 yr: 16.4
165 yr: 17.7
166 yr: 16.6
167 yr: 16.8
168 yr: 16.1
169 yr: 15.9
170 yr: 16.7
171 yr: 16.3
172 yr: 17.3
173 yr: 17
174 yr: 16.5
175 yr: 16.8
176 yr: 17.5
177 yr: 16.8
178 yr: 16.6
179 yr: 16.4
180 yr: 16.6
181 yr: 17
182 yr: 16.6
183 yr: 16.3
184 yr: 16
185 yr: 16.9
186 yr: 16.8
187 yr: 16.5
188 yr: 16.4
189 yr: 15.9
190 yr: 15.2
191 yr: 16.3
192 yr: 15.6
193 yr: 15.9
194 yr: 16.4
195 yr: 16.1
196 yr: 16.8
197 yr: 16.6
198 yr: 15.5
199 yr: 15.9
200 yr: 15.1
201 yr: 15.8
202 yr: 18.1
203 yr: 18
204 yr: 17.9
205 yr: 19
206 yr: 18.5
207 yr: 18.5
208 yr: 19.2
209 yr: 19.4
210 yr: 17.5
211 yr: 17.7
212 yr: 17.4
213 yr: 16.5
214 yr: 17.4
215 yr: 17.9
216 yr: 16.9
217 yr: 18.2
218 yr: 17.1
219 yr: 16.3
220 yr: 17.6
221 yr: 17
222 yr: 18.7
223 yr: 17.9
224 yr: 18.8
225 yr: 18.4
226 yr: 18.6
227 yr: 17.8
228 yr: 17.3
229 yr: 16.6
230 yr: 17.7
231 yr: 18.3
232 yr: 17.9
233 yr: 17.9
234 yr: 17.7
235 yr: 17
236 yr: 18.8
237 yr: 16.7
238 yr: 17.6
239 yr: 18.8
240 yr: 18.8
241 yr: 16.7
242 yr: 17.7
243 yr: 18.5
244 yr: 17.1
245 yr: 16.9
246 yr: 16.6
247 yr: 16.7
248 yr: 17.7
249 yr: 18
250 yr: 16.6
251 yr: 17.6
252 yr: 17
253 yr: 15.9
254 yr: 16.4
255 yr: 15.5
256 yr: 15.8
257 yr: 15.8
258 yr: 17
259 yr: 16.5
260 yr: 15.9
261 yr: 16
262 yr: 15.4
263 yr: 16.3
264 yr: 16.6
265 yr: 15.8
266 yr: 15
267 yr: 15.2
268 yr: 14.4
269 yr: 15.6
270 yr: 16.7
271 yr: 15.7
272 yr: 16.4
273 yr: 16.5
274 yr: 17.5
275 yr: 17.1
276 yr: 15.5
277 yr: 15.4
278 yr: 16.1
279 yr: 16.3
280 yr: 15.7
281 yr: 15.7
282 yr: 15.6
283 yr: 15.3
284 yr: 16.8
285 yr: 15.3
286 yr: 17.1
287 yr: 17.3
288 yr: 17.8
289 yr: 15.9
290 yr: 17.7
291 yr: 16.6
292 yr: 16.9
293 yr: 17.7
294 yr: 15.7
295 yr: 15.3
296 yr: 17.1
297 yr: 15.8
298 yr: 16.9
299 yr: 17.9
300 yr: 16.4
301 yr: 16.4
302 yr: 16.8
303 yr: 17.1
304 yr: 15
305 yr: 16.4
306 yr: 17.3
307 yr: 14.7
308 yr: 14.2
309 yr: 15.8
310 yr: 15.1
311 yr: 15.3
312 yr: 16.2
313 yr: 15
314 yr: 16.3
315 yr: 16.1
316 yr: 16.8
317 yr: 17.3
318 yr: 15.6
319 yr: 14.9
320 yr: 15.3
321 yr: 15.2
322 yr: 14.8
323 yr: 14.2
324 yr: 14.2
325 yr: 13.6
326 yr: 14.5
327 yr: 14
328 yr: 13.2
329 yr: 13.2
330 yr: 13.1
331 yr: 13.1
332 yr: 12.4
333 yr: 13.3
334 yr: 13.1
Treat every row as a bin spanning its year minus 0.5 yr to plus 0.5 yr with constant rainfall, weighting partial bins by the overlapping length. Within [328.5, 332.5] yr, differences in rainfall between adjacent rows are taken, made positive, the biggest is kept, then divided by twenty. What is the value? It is 0.035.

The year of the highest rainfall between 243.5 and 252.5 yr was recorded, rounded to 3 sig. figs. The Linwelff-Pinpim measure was 249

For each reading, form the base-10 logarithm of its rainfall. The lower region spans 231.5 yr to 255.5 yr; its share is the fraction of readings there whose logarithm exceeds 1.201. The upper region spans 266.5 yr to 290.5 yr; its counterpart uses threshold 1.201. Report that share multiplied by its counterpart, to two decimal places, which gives 0.52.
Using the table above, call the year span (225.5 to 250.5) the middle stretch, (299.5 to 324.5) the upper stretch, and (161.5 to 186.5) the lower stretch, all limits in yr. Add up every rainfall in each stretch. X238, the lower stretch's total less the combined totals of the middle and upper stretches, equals -417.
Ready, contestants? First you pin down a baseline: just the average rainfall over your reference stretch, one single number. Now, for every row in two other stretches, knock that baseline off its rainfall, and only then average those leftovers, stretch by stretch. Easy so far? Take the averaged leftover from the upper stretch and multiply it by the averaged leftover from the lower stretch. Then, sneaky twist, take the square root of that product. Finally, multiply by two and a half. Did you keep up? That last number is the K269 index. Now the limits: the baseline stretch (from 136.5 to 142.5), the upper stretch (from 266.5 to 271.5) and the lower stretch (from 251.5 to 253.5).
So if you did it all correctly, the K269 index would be 4.9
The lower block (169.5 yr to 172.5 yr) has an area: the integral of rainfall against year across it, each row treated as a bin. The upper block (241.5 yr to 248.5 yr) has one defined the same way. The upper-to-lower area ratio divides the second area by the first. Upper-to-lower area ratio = 2.4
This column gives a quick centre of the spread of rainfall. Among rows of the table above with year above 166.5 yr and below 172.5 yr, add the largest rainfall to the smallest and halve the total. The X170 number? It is 16.6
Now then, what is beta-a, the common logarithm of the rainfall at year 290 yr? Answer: 1.248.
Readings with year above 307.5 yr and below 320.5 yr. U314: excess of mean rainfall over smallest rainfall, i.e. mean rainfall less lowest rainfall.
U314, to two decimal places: 1.48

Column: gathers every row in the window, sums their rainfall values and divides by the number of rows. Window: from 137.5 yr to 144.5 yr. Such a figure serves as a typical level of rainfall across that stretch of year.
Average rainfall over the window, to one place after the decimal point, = 17.7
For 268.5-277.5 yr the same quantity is 16.3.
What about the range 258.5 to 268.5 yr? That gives 15.7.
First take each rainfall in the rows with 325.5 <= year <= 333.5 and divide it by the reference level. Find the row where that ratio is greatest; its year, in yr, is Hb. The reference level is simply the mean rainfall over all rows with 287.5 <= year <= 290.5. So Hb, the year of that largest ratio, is 326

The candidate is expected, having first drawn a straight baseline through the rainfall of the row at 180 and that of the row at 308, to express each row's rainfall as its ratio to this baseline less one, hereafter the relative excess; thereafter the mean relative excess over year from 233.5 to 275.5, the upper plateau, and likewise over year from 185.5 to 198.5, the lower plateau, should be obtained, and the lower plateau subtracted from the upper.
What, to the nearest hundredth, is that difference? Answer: 0.11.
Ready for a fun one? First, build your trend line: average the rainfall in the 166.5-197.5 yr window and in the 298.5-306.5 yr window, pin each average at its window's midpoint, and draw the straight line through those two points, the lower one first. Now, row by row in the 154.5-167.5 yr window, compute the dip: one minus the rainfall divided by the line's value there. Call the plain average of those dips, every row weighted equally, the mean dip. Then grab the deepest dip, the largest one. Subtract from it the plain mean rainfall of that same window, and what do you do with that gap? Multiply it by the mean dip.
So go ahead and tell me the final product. -0.16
